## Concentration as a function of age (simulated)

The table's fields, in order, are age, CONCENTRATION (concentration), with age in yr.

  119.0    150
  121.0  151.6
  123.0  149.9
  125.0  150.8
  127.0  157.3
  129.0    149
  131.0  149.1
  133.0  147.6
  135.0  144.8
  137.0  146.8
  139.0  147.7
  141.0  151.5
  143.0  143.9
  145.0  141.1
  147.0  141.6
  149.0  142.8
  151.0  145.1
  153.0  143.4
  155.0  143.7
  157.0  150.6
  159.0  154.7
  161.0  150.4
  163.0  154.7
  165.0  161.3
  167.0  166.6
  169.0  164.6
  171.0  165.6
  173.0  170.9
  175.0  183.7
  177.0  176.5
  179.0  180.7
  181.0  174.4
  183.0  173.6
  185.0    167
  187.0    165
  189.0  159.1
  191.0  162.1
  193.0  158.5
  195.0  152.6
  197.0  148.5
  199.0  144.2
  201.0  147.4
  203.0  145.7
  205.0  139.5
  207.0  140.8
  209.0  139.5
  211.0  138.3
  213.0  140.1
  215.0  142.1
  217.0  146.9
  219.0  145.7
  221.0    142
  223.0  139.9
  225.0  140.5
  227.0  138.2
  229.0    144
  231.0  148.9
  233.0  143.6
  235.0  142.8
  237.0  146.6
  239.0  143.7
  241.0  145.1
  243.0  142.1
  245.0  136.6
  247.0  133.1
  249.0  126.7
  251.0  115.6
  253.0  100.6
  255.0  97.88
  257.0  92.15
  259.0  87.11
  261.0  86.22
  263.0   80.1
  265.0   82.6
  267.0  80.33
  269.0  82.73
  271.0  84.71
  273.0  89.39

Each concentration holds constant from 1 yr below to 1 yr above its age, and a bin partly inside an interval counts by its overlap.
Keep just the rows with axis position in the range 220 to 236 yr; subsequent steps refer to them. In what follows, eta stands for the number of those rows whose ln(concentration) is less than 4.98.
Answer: 7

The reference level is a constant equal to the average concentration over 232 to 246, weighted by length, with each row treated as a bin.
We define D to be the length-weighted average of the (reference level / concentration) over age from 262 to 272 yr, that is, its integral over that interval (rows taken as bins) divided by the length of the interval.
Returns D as 1.74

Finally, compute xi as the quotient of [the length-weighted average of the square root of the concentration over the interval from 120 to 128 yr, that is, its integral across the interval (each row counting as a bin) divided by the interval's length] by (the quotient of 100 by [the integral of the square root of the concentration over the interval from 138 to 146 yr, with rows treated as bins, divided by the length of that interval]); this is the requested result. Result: 1.49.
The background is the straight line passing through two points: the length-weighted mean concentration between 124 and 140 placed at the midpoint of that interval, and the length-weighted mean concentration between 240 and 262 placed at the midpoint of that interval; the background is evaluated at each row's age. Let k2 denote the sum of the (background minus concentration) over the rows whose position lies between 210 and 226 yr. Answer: -141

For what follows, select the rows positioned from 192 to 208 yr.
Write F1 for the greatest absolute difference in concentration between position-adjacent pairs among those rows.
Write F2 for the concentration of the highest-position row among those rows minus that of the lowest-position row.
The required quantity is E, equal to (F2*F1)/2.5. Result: -44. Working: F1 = 6.20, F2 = -18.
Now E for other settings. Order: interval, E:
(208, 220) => 12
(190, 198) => -32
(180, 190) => -40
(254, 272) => -32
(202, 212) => -18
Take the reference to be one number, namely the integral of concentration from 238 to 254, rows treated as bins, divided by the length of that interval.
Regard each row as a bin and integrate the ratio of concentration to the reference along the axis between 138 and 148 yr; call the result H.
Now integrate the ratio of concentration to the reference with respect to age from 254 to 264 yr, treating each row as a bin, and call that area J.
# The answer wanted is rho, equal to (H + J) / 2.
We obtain 9.0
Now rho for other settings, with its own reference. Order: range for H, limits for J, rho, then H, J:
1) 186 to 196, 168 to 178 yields 12.7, 12.2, 13.2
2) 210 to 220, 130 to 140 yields 11.1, 10.9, 11.3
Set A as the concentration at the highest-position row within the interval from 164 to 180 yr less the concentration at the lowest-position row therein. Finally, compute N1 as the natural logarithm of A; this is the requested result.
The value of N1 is 3.0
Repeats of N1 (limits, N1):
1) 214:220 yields 1.3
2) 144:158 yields 2.3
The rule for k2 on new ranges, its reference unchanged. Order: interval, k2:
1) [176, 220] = -526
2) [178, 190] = -215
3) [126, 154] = 4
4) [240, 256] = -72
